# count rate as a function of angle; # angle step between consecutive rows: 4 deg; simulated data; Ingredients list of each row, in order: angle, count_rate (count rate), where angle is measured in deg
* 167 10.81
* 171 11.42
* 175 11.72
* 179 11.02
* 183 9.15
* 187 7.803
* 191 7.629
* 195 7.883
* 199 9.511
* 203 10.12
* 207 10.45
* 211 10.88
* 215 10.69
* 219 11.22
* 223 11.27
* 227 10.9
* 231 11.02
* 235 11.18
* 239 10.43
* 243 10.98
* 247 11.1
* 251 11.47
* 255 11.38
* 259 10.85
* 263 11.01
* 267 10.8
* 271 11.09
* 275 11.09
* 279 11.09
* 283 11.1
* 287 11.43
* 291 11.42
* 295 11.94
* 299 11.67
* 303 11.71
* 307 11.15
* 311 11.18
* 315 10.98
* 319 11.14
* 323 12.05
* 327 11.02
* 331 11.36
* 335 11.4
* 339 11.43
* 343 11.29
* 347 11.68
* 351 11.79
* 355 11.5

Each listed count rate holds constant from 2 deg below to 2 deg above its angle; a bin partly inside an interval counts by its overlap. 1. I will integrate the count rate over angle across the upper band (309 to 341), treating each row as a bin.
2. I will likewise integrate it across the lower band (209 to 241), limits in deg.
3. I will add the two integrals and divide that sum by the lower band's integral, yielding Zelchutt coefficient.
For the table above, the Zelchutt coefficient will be 2.03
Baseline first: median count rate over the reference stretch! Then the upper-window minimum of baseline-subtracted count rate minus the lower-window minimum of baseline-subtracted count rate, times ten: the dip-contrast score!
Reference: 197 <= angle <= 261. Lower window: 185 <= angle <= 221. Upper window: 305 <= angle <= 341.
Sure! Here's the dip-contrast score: 34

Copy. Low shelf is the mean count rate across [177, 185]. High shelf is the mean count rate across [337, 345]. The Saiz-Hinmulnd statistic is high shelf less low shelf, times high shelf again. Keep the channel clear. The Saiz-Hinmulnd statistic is 14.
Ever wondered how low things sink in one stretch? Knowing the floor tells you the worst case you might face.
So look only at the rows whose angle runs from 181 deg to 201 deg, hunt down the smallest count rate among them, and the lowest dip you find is 7.629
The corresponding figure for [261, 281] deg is 10.8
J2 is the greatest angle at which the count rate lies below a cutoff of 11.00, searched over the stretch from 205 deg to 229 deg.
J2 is 227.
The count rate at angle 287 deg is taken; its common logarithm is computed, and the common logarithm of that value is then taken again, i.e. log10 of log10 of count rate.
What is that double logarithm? 0.025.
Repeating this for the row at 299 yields 0.028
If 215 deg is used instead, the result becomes 0.012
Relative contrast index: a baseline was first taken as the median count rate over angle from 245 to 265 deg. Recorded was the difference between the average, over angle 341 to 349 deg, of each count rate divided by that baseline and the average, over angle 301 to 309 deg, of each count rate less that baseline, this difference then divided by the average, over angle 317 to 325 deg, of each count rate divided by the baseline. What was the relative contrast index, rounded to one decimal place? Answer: 0.7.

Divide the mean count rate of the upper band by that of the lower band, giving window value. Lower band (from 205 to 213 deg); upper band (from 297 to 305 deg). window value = 1.10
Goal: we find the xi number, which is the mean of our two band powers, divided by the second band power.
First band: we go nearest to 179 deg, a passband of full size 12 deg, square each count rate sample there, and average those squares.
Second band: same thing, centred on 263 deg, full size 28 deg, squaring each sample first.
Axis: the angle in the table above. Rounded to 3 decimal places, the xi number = 0.963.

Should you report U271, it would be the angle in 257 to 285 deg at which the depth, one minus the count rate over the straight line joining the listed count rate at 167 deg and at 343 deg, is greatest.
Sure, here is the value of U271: 267 deg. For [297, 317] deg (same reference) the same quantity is 315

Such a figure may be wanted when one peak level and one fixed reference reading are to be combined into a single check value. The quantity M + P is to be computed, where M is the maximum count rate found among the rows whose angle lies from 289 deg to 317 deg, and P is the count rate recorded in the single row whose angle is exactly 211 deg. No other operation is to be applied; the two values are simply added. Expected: 22.8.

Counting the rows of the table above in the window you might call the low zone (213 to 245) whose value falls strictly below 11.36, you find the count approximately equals 8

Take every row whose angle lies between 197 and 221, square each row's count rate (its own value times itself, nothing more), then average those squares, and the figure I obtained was 110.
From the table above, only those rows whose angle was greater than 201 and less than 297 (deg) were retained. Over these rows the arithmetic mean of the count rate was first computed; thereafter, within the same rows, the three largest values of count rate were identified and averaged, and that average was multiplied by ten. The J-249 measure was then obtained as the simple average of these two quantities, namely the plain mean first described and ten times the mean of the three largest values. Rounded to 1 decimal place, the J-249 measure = 63.6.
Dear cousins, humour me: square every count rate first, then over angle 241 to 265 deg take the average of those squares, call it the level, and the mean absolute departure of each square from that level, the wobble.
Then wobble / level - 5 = -4.965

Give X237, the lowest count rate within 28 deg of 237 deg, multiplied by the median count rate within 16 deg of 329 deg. 118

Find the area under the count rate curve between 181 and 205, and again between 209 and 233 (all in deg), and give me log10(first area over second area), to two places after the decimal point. -0.10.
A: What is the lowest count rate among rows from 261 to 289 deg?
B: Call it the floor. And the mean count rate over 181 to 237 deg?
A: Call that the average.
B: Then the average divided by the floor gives 0.92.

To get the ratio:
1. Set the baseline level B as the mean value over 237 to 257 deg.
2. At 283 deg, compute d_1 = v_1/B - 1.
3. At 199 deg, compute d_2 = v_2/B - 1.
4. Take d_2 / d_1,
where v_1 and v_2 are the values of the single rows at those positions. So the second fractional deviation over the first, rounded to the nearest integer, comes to -56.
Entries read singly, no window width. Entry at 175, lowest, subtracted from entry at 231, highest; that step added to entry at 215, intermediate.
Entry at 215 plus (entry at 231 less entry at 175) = 10.0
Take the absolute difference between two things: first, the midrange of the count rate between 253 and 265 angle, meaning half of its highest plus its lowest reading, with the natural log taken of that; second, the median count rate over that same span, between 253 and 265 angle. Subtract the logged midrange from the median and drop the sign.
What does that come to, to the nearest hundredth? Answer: 8.60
